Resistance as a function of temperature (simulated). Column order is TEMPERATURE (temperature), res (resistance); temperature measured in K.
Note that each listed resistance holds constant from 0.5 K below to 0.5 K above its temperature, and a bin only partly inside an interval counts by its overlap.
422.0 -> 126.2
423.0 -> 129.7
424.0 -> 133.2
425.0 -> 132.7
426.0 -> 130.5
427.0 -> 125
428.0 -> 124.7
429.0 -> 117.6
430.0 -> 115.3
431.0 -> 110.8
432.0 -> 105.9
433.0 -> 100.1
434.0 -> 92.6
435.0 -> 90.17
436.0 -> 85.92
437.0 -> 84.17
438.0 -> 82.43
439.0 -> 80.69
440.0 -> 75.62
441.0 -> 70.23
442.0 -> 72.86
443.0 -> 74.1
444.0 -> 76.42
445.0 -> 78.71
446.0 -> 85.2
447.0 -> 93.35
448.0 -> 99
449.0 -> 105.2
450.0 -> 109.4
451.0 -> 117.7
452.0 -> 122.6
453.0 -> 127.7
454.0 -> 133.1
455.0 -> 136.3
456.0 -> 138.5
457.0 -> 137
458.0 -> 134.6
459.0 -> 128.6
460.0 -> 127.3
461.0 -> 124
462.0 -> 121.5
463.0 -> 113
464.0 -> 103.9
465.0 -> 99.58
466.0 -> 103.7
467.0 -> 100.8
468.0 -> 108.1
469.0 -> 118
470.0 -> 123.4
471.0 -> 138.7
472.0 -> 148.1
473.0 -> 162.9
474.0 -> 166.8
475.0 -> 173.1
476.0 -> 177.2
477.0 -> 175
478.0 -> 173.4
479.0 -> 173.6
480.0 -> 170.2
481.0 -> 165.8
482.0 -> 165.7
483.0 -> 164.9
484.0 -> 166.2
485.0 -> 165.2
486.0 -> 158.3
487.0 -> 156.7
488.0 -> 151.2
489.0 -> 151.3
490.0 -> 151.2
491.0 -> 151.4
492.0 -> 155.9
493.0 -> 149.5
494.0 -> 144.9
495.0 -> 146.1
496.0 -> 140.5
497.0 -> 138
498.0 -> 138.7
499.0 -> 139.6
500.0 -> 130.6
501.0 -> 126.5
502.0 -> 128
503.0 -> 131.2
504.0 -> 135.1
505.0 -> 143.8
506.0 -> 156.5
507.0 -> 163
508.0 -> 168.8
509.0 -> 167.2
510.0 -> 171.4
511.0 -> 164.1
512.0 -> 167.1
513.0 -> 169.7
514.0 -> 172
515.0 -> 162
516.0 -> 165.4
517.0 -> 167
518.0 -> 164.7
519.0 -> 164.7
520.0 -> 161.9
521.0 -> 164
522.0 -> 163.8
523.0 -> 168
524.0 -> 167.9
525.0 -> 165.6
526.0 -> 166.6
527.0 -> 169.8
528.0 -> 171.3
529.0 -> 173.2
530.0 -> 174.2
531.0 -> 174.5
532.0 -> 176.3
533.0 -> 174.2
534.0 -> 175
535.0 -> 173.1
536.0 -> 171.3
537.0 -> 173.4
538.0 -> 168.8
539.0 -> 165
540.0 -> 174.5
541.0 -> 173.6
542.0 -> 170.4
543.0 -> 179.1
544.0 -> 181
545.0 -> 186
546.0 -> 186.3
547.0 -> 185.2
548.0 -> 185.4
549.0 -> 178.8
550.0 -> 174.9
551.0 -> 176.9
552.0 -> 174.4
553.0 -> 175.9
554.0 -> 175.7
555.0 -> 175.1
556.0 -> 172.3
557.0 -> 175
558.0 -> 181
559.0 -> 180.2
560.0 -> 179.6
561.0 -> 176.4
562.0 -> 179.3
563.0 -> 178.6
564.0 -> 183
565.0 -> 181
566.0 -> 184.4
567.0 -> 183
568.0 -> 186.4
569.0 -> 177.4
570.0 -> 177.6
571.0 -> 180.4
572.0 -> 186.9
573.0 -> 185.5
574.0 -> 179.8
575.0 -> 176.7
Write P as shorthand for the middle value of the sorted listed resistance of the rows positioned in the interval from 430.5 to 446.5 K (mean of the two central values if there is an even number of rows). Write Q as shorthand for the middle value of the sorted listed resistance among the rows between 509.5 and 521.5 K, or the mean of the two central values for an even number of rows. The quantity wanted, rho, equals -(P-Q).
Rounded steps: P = 83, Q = 165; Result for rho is 82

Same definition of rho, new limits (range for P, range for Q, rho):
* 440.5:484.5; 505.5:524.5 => 40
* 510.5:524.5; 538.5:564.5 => 13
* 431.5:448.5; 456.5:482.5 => 52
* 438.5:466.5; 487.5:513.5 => 43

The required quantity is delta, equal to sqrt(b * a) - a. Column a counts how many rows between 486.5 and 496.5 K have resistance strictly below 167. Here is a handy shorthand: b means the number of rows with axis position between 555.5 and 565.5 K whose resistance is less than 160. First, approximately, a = 10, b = 0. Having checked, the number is -10.0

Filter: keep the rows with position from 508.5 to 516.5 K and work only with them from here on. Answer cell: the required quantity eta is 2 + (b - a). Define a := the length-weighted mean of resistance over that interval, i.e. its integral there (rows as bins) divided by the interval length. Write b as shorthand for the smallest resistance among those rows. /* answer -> -3.4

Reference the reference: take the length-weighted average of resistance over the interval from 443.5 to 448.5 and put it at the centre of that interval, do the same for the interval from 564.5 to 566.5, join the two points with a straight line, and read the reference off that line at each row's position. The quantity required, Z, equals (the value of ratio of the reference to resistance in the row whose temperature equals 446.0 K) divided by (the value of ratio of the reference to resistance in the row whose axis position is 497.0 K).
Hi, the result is 1.1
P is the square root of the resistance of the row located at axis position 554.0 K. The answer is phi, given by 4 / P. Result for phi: 0.302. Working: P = 13.3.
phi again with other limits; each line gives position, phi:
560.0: 0.298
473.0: 0.313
